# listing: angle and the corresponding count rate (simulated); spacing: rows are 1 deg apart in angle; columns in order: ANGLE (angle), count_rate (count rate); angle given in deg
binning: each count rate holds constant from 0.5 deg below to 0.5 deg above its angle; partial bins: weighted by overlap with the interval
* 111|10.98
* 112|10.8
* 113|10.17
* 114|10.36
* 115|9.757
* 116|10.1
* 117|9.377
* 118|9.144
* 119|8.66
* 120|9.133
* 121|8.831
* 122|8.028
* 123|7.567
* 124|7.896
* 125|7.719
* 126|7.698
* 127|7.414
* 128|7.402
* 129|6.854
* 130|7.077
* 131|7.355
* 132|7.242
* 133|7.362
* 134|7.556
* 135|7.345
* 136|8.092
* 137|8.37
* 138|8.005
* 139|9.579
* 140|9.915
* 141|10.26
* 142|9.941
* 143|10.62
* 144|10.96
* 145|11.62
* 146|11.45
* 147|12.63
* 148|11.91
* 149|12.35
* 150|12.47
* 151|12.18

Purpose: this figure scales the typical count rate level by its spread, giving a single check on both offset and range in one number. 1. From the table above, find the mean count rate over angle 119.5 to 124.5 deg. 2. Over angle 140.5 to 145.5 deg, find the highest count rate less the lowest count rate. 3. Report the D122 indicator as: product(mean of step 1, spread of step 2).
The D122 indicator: 14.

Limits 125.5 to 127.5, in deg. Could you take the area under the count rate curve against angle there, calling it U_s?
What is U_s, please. 15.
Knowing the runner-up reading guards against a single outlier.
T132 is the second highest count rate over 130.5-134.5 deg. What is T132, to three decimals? 7.362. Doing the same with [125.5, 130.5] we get 7.414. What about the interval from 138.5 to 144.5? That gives 10.620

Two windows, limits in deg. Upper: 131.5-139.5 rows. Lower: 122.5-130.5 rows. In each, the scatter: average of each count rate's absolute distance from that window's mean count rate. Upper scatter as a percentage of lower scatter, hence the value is 213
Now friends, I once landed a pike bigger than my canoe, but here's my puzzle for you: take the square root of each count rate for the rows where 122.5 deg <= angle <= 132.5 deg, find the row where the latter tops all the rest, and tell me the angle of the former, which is 124 deg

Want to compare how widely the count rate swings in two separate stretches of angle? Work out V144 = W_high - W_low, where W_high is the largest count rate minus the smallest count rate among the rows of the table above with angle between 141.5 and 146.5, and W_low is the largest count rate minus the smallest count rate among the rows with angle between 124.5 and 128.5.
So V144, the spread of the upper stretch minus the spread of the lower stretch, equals 1.4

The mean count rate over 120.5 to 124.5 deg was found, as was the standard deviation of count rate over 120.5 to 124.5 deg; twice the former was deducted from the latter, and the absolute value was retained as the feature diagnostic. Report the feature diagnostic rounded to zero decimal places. 16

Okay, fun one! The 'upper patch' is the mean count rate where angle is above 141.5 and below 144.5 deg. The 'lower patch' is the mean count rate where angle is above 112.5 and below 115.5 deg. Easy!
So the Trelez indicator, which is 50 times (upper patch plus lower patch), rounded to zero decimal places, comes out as 1030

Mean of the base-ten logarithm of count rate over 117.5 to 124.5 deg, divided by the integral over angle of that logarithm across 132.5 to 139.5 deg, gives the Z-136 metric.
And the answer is 0.146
